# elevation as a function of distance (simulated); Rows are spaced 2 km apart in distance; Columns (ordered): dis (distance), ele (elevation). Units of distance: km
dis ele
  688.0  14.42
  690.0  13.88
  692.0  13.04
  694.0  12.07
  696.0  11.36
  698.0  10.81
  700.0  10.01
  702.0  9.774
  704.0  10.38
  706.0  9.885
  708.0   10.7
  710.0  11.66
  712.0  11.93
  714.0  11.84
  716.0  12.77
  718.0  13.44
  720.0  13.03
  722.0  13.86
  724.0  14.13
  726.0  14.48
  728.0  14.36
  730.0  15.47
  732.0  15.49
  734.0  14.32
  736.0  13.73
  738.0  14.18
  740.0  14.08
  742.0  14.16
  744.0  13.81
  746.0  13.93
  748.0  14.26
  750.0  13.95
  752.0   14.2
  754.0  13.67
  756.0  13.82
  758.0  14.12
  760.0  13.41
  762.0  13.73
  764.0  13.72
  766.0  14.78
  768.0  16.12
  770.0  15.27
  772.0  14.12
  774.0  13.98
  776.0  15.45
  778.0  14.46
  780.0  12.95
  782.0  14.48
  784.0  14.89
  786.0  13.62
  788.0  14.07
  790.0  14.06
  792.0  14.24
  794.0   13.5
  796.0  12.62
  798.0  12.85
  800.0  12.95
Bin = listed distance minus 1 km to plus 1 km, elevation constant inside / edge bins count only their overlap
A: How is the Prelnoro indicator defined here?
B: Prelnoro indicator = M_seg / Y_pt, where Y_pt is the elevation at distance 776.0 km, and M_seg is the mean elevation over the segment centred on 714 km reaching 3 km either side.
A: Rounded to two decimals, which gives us 0.79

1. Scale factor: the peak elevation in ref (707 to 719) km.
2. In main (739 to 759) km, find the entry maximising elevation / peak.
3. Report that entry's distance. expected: 748.0 km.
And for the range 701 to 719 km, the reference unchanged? 718.0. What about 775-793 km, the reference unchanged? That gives 776.0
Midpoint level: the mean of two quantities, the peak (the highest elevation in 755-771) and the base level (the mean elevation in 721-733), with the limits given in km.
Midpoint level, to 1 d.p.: 15.4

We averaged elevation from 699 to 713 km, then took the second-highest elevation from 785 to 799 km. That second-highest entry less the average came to 3.5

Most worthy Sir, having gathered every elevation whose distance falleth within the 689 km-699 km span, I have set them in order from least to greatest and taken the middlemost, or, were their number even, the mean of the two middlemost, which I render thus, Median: 12.1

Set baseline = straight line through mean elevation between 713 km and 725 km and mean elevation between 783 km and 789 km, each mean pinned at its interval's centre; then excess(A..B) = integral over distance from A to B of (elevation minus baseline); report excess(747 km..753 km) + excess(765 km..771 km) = 12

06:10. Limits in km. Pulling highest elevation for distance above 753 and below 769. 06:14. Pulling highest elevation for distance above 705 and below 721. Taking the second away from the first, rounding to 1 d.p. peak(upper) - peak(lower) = 2.7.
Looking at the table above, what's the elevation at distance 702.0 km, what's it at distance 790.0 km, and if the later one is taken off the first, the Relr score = -4.3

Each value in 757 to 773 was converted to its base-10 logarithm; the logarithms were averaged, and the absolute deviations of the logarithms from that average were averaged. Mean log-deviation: 0.022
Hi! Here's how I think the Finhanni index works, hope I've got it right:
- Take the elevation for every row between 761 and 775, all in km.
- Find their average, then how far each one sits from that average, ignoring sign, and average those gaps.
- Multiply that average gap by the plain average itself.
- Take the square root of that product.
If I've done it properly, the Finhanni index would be 3.3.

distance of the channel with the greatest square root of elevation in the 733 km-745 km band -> 734.0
